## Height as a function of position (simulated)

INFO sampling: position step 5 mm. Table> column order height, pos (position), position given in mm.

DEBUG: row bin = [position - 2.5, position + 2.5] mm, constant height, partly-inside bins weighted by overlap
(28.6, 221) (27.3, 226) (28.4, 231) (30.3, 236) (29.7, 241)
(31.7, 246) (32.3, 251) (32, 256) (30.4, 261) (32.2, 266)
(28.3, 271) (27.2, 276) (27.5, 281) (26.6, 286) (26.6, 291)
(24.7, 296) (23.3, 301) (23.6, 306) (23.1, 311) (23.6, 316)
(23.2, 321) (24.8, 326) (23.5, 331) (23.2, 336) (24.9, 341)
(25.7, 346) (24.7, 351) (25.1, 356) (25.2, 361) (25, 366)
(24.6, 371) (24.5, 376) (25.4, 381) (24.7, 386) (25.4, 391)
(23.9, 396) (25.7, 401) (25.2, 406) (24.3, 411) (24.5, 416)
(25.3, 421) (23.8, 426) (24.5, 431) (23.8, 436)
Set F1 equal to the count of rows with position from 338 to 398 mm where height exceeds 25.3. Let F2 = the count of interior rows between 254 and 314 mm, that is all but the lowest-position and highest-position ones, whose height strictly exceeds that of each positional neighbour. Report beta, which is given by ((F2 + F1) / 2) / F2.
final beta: 1.0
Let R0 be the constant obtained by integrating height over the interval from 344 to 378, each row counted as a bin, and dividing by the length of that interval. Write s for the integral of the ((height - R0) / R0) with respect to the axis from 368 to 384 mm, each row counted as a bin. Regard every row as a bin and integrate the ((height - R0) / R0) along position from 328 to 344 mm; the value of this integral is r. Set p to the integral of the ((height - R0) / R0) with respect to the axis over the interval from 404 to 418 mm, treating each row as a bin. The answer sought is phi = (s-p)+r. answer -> -0.6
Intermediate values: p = -0.2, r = -0.7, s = -0.1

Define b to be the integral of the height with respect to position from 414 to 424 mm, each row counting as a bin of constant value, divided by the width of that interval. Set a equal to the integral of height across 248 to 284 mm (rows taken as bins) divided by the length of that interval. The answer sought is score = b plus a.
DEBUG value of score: 54.8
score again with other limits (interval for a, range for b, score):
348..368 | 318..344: 49.0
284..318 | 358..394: 49.4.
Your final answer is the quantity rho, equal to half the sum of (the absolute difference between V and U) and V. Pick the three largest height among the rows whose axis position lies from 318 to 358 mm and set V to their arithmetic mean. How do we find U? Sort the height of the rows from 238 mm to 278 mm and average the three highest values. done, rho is 16.1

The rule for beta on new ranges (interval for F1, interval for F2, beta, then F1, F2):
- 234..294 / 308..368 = 2.0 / 12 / 4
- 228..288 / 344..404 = 2.5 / 12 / 3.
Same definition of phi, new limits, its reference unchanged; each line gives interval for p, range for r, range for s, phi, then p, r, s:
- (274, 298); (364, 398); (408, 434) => -2.3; 1.5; -0.2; -0.5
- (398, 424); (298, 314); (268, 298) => 1.4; 0.0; -1.0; 2.4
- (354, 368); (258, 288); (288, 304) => 4.5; 0.1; 4.6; -0.1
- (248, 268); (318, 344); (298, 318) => -7.7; 5.4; -1.1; -1.2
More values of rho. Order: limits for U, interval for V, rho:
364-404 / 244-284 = 19.4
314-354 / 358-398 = 12.8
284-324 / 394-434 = 13.0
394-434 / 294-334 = 12.7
